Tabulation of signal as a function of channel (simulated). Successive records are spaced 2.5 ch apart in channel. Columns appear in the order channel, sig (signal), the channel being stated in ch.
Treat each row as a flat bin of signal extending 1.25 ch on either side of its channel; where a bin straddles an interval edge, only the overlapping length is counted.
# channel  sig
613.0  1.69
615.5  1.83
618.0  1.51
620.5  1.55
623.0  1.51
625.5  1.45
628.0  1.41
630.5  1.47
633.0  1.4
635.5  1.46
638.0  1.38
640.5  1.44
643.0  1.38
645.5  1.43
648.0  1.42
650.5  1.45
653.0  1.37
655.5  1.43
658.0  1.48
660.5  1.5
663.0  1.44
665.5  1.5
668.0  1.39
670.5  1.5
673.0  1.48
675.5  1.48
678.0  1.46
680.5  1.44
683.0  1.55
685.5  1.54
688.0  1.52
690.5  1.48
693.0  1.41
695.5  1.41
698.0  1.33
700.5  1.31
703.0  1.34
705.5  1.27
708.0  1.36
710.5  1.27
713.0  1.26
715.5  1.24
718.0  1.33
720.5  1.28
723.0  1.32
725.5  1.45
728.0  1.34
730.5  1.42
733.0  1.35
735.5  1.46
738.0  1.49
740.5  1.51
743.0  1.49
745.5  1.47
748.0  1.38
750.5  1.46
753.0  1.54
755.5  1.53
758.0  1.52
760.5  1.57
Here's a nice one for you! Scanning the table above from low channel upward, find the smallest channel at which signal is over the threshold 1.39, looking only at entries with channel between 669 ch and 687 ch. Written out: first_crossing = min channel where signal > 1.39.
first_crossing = 670.5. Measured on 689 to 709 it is 690.5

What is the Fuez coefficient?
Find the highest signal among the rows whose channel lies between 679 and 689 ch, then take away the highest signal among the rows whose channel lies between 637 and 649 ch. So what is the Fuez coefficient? 0.11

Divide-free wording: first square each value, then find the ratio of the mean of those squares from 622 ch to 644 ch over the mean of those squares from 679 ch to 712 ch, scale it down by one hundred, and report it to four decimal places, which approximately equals 0.0104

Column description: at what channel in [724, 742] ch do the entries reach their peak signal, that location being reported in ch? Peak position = 740.5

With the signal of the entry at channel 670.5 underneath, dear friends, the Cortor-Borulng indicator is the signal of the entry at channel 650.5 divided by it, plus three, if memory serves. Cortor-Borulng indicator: 3.97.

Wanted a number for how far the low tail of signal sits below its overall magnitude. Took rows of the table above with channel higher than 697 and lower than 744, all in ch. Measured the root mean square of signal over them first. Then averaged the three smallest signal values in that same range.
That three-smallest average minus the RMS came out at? -0.10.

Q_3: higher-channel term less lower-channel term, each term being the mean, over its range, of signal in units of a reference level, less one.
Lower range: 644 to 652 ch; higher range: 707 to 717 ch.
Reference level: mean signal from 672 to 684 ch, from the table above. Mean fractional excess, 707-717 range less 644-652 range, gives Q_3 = -0.10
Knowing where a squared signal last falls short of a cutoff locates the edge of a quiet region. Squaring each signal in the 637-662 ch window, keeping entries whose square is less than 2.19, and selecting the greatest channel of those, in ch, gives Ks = 655.5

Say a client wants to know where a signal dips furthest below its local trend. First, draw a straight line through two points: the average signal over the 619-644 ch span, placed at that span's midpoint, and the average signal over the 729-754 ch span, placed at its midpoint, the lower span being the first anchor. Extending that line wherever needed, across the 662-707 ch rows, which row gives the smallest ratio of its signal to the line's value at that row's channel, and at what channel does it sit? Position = 705.5 ch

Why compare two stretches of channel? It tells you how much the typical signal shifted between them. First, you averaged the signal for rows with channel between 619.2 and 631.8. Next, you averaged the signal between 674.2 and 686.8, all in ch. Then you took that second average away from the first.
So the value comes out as -0.02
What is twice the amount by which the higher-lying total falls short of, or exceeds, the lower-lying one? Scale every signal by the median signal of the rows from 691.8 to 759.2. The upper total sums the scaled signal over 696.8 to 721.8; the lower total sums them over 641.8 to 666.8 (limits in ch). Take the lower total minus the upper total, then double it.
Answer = 2.0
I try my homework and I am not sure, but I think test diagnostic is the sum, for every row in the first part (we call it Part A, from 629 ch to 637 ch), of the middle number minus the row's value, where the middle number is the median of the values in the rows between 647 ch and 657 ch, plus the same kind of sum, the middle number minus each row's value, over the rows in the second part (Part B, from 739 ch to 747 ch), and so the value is -0.25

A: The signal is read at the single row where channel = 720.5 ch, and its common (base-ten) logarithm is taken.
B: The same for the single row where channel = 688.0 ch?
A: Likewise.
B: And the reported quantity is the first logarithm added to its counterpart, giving 0.29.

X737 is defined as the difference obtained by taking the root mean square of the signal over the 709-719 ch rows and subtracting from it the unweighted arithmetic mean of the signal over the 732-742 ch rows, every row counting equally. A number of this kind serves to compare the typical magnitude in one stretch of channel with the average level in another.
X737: -0.18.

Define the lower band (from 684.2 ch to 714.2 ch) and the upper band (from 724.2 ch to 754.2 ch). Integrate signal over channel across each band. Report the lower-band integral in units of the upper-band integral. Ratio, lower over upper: 0.95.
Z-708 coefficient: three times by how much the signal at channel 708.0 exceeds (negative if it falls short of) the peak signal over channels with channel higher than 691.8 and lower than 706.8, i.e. -0.15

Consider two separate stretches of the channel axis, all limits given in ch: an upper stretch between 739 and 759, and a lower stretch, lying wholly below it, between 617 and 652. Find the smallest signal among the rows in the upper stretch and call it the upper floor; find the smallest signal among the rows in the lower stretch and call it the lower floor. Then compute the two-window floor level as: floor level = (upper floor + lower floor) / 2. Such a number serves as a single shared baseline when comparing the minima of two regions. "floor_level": 1.38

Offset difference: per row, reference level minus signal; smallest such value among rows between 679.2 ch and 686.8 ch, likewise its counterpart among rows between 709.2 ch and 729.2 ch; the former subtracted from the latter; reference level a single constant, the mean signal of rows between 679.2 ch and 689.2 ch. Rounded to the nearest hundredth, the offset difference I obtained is 0.10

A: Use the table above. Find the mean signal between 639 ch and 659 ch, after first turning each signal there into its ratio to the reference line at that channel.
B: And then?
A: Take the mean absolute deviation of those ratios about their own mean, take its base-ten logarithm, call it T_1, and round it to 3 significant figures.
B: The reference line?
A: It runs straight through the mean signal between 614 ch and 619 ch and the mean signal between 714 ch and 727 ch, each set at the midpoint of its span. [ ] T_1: -1.66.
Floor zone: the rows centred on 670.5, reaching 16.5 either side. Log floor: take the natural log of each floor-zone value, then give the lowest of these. 0.33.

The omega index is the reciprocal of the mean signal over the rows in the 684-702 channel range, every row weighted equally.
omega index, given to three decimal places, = 0.700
